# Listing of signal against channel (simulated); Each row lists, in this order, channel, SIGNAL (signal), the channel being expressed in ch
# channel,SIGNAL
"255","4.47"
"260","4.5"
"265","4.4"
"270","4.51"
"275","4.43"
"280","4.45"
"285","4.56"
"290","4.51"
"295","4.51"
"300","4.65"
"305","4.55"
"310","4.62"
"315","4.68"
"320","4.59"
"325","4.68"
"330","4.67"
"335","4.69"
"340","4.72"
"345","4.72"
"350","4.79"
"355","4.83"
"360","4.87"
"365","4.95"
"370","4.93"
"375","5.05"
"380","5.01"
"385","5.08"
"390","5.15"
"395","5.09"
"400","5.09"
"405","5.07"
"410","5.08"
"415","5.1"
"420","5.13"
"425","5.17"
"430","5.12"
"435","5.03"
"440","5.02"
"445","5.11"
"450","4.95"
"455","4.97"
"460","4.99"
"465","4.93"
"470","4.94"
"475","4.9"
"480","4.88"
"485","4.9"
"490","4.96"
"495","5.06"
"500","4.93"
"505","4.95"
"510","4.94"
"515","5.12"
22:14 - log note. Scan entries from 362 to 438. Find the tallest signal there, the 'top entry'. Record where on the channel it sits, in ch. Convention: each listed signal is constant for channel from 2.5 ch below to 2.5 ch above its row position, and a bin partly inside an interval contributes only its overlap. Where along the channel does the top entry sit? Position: 425 ch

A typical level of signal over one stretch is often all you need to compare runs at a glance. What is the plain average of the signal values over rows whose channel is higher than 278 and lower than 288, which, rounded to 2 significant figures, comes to 4.5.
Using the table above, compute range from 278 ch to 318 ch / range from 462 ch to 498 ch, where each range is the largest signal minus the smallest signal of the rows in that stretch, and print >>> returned 1.28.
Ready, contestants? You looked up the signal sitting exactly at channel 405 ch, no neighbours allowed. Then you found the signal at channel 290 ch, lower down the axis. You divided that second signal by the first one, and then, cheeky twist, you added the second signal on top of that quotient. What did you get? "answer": 5.40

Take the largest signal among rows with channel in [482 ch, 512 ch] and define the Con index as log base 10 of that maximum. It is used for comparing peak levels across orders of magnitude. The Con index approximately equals 0.704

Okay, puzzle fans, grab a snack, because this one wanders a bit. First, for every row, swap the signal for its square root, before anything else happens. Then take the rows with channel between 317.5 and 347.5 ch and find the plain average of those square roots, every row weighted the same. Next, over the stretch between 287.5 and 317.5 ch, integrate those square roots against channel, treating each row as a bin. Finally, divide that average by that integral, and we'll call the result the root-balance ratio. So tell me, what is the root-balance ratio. 0.0337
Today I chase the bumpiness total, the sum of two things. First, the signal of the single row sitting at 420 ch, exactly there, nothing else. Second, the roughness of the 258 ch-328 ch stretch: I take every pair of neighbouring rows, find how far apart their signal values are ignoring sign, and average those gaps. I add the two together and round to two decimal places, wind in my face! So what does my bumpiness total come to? 5.21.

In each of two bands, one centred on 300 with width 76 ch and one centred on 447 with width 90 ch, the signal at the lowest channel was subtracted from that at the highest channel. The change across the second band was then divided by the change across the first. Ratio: -0.38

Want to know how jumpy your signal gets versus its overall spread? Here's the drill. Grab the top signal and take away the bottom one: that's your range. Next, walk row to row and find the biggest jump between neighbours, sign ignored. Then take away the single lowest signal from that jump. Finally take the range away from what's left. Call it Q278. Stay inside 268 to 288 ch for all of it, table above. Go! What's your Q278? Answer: -4.45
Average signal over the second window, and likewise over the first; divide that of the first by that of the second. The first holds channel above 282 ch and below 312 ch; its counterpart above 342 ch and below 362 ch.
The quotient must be 0.95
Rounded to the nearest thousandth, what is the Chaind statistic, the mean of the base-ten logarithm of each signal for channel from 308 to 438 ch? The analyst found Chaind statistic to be 0.692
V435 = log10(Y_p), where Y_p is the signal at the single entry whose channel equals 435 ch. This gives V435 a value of 0.702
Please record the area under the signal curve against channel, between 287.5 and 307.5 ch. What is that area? 91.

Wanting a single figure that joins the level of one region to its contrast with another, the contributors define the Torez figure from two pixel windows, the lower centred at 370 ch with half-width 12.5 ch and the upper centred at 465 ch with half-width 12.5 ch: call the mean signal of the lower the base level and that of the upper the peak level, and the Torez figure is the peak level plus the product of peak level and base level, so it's 29.5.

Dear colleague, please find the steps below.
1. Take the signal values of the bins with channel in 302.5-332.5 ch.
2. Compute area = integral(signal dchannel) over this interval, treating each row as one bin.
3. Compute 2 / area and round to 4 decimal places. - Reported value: 0.0144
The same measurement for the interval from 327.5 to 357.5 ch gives 0.0141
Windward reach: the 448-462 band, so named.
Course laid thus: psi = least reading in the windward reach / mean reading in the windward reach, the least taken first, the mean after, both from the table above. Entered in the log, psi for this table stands 0.996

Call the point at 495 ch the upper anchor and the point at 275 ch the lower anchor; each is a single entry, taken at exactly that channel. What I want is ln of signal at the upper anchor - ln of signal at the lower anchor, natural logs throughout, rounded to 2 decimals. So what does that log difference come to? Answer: 0.13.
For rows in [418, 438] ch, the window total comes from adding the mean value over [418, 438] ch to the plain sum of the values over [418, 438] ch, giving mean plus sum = 26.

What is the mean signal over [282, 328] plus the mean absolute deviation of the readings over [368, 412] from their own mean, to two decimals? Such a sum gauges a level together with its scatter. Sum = 4.64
